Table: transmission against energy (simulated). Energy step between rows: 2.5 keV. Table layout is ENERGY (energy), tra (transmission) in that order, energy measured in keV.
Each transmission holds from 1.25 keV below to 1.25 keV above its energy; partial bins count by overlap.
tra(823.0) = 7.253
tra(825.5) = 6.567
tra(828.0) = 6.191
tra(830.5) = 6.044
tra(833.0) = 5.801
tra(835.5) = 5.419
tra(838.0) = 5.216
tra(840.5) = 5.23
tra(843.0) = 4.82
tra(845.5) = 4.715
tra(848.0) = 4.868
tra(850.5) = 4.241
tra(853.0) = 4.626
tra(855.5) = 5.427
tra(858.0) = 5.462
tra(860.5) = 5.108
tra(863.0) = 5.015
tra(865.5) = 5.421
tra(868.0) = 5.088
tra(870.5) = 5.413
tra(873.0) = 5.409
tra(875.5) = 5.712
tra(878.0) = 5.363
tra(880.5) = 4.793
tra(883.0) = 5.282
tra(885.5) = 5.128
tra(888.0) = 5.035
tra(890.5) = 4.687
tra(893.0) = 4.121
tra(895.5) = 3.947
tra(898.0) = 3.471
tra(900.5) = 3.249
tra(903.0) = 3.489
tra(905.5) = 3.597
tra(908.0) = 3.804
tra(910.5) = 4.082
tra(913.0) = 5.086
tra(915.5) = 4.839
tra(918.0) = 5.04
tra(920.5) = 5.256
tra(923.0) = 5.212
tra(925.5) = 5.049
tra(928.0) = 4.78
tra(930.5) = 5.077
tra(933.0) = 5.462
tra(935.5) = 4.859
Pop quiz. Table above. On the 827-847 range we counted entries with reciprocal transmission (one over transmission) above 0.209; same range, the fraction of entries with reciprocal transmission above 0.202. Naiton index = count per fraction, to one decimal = 4.0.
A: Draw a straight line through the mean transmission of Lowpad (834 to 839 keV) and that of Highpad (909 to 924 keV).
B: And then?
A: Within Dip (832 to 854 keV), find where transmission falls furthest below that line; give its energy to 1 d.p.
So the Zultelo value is 850.5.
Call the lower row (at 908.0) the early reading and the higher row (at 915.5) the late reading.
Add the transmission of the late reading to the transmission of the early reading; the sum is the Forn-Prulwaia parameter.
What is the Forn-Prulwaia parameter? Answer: 8.6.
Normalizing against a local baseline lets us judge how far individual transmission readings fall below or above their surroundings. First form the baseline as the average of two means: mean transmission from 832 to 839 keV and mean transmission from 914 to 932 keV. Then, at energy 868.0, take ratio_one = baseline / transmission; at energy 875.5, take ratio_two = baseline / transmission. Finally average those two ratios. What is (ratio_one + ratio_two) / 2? 0.98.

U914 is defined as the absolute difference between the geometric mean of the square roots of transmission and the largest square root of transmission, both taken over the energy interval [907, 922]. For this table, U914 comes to 0.136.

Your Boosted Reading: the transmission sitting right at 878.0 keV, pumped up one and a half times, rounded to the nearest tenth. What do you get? 8.0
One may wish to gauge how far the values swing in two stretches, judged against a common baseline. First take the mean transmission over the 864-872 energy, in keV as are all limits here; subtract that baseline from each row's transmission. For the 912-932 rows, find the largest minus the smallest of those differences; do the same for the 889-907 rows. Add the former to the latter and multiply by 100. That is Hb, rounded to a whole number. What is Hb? 191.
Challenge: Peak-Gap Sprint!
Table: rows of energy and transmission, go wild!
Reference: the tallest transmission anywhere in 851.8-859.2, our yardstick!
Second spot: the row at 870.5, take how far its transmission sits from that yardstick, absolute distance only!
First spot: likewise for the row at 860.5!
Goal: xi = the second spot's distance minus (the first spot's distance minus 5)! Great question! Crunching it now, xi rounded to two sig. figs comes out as 4.7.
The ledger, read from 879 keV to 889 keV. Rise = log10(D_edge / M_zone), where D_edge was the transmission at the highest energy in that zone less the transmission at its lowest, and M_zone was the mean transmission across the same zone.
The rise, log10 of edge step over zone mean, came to -1.32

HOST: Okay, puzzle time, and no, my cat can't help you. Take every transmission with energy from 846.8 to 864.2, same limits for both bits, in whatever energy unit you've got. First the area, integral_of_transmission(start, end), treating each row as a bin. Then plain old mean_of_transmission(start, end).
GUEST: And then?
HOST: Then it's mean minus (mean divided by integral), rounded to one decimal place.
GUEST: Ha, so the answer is 4.9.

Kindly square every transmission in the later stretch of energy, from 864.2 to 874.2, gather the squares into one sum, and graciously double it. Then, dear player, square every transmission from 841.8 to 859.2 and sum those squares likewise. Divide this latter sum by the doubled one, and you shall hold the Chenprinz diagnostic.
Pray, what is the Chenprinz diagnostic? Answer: 0.74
